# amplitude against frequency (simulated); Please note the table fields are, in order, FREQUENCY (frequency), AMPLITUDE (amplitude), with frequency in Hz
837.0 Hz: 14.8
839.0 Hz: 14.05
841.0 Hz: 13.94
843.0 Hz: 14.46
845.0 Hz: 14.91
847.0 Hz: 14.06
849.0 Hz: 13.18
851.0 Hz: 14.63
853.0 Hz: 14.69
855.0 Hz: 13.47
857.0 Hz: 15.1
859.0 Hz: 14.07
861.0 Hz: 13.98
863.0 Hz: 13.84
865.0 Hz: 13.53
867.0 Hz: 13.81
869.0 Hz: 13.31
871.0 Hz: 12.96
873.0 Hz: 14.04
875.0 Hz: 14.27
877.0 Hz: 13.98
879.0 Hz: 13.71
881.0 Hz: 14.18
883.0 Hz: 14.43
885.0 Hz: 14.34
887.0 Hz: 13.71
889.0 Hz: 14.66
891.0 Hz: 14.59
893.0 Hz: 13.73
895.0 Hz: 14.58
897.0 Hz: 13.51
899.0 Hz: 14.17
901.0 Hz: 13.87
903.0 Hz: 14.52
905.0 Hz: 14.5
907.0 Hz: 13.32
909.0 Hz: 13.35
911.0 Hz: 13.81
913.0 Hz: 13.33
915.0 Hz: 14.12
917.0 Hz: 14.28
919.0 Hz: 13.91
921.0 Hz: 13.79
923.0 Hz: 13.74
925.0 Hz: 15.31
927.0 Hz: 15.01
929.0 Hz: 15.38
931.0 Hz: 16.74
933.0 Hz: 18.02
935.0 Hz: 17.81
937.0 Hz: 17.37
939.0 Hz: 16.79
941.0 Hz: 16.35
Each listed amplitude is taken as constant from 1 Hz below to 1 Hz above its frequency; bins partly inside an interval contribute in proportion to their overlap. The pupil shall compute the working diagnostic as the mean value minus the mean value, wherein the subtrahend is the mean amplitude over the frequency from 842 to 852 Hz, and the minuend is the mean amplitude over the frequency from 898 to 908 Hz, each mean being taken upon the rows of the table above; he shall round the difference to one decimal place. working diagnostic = -0.2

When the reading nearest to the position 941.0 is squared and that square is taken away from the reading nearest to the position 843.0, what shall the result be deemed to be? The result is -253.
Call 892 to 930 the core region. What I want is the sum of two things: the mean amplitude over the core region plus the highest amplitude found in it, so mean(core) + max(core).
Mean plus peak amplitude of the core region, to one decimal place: 29.5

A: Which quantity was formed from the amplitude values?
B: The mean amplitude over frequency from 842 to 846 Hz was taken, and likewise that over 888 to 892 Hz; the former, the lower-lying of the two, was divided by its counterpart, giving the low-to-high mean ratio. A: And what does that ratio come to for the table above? 1.00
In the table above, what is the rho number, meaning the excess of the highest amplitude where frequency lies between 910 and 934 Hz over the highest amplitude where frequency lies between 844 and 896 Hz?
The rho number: 2.9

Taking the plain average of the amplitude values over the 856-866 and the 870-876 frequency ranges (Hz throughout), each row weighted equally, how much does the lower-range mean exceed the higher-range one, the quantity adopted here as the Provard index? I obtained 0.3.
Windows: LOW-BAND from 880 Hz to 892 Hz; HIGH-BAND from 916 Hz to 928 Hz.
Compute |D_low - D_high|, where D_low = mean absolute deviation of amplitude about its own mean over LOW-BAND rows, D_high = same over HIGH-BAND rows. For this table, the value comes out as 0.30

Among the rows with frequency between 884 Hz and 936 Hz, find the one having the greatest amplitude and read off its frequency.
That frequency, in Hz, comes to 933.0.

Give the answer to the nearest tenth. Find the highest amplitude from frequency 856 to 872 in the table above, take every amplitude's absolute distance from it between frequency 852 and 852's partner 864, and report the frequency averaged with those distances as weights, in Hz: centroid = 858.7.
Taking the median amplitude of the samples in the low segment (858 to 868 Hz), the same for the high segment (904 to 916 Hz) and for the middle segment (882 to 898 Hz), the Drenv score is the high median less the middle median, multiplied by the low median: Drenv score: -11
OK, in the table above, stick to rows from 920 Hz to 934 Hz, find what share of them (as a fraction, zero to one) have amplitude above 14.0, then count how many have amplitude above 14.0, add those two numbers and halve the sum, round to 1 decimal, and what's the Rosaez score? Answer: 2.9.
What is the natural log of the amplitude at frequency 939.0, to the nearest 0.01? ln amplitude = 2.82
